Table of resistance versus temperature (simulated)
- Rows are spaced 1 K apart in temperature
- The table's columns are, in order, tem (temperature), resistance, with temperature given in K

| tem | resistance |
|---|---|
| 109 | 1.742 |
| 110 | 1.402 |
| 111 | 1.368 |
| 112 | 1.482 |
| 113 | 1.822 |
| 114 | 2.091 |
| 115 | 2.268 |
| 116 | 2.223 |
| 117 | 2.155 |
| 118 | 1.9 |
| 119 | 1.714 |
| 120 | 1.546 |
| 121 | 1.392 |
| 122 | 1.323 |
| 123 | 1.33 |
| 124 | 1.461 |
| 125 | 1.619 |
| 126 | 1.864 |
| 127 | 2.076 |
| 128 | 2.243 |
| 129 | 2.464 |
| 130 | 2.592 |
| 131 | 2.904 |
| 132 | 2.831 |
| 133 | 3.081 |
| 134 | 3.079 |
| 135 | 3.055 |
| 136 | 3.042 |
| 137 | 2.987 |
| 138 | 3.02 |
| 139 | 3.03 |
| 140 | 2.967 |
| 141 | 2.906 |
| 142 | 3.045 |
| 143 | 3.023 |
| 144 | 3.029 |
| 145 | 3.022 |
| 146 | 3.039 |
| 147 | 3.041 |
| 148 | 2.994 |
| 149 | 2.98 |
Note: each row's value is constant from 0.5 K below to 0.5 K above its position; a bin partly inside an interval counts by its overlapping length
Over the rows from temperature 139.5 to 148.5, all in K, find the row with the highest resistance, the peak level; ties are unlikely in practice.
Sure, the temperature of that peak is 142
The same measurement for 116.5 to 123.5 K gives 117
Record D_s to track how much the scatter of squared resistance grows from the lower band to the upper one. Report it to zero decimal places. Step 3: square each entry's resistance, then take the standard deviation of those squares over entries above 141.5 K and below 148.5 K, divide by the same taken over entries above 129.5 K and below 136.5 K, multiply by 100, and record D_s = 10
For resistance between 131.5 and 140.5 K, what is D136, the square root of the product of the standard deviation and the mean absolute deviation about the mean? 0.06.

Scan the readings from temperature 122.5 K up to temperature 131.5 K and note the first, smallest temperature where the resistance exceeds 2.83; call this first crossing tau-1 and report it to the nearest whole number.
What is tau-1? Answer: 131 K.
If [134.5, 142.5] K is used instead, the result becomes 135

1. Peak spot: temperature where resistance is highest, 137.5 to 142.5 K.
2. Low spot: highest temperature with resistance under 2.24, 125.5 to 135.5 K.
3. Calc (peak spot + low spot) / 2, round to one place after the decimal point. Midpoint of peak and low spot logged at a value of 134.5 K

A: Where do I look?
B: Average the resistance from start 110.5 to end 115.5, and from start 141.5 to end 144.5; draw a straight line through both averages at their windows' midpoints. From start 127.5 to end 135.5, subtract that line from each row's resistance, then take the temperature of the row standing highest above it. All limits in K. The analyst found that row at 133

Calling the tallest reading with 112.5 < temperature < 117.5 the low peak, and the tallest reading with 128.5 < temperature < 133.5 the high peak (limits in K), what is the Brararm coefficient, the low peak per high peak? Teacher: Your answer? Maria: 0.74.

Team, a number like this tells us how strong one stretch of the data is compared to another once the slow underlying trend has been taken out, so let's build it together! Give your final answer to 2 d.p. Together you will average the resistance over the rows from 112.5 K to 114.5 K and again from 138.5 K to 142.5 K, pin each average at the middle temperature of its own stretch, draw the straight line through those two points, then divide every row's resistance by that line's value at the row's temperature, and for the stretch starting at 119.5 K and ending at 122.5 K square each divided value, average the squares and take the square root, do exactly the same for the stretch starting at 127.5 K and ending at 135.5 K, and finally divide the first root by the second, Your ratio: 0.60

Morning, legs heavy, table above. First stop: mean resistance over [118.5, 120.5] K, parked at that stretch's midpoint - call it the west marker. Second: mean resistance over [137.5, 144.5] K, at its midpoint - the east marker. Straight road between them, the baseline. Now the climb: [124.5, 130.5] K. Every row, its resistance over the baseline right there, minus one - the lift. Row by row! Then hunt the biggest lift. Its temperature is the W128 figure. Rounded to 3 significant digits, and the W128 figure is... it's 130 K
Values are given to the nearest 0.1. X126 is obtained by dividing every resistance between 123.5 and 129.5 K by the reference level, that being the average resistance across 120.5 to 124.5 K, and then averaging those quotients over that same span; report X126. 1.4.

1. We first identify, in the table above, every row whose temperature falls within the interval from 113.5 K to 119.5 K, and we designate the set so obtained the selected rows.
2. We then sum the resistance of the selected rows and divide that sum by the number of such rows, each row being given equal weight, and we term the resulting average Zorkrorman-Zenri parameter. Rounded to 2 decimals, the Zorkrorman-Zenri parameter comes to 2.06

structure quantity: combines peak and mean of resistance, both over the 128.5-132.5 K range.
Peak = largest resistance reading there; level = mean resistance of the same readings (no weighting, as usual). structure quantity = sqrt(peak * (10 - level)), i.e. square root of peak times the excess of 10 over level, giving 4.6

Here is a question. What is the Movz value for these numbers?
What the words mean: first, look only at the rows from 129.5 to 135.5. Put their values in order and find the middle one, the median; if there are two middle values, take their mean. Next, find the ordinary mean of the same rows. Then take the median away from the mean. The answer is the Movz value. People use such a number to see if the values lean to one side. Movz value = -0.06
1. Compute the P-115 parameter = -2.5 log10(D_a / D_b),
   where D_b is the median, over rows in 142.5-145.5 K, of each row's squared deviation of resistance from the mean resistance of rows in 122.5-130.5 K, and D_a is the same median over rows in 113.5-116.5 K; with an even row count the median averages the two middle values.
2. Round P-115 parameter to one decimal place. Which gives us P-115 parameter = 3.0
